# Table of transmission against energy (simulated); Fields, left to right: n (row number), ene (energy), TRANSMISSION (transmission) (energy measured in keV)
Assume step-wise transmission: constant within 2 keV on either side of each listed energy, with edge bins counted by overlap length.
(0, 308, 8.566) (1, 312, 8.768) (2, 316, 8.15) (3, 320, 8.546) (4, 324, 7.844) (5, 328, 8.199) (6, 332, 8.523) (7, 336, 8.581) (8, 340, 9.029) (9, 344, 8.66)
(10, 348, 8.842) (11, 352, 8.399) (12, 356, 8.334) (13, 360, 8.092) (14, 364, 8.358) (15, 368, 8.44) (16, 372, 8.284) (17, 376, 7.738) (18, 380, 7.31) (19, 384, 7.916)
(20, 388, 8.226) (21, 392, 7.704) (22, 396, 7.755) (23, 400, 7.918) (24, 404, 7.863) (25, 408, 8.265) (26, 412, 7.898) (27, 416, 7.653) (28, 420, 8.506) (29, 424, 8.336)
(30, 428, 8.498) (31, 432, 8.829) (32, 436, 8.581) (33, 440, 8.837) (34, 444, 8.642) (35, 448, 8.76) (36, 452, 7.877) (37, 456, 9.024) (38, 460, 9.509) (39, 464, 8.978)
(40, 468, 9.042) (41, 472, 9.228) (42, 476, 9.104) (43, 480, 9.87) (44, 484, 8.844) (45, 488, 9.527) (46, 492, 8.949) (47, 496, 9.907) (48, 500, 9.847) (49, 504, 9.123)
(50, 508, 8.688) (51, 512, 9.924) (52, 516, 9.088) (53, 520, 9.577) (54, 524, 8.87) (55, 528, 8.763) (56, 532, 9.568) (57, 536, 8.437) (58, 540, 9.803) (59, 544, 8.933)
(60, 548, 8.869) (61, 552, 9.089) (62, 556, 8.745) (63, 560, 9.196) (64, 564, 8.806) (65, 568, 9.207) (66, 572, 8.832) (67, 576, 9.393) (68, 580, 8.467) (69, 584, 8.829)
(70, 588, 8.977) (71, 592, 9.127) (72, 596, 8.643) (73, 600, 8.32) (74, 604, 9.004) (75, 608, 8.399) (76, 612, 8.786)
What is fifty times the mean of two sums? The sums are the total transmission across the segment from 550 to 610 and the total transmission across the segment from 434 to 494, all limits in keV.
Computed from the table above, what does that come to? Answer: 6695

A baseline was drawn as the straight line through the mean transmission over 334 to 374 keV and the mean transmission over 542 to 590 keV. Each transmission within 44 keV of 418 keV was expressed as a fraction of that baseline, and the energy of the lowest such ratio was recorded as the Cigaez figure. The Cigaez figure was 380 keV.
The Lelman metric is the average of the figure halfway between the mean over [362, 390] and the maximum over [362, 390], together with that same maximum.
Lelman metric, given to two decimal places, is 8.34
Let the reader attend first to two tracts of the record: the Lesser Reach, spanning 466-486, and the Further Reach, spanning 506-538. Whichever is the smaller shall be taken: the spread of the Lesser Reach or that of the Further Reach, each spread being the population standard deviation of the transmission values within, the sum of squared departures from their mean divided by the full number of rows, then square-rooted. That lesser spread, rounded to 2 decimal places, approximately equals 0.35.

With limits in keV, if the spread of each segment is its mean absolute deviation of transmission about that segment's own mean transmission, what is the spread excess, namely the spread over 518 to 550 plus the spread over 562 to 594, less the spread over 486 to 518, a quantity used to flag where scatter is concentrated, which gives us 0.21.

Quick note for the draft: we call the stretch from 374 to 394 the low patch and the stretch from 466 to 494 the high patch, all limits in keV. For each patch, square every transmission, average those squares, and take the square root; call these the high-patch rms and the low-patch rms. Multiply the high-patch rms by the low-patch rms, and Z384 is 72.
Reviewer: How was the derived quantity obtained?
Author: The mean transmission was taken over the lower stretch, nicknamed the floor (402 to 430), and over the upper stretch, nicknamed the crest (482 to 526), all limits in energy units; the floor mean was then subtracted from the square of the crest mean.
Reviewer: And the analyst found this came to 78.4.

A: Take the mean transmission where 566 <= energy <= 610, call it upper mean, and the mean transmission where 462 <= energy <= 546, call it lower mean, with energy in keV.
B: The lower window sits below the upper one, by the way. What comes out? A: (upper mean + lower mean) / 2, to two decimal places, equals 9.04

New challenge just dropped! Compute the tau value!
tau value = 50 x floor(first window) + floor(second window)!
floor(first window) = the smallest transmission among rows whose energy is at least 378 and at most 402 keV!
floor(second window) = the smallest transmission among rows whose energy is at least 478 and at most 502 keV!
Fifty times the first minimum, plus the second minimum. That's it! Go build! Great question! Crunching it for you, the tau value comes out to 374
